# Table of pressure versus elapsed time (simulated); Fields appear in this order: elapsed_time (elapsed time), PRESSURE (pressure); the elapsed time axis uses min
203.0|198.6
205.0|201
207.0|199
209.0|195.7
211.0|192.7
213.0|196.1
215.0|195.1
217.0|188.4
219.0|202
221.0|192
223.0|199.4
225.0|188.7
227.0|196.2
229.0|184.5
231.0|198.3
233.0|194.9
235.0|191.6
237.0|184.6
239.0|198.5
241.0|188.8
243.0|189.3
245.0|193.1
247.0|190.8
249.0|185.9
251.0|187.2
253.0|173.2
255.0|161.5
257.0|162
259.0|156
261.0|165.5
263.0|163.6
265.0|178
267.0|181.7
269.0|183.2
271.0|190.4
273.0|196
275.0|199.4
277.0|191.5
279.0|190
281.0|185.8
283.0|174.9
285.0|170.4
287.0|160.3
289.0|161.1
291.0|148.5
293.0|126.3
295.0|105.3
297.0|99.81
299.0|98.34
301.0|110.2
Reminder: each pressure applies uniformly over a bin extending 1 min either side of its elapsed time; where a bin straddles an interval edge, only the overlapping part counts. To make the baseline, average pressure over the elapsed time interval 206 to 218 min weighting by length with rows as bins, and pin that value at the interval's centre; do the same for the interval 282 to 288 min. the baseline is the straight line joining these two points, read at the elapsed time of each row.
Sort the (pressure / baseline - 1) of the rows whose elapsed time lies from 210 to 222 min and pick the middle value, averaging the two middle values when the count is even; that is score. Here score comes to 0.01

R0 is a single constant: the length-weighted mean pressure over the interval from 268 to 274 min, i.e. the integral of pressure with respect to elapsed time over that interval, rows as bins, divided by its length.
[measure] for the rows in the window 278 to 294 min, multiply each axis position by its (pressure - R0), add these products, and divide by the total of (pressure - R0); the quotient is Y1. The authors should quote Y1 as 289.4 min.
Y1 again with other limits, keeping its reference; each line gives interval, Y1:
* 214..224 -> 219.9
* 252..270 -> 259.5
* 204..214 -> 208.1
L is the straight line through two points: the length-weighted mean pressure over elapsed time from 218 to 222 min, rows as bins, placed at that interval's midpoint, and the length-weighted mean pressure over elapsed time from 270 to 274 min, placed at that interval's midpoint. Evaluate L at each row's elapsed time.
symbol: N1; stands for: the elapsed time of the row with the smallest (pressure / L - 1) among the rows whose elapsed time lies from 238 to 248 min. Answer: 241.0 min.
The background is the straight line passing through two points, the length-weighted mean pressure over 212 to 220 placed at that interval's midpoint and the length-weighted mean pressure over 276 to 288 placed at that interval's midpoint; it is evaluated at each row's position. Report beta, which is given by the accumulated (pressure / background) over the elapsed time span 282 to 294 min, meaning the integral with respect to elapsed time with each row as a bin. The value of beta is 10.6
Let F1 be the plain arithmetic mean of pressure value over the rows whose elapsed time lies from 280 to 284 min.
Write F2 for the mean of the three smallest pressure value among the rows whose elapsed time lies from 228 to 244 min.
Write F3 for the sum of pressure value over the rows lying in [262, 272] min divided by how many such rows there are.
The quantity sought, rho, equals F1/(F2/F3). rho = 174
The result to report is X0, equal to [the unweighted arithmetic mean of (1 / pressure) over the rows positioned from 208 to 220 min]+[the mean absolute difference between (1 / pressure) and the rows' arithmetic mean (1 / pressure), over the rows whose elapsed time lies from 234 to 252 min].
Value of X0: 0.0052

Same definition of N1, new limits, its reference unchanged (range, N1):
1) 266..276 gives 267.0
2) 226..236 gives 229.0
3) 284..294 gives 293.0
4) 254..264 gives 259.0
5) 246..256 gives 255.0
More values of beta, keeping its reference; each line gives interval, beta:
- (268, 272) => 4.1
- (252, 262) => 8.8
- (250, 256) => 5.6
